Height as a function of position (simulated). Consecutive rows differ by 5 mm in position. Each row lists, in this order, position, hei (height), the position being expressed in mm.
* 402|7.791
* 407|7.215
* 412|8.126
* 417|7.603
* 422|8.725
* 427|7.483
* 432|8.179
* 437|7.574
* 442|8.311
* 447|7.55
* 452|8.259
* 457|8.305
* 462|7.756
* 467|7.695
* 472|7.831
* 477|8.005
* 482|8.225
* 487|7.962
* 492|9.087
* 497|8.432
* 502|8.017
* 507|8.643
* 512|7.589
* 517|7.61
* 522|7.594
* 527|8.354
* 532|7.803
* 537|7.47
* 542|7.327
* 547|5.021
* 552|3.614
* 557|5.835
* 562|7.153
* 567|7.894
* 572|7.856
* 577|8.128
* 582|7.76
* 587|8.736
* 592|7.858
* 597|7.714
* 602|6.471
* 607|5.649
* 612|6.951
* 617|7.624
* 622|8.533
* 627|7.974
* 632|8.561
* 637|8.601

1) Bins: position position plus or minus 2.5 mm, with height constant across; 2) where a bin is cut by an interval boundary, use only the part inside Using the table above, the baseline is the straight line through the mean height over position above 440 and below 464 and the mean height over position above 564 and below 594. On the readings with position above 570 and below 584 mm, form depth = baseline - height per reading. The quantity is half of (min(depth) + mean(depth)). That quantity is 0.0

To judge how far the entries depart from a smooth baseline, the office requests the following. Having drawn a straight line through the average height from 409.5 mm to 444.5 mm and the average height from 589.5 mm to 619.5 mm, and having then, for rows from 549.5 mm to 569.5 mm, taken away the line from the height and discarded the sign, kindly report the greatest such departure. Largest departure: 3.7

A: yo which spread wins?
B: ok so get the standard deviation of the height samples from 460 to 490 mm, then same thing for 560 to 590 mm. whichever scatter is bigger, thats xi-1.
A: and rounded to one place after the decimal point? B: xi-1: 0.5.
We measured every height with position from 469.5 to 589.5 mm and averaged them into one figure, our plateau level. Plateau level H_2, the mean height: 7.58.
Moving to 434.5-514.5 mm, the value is 8.08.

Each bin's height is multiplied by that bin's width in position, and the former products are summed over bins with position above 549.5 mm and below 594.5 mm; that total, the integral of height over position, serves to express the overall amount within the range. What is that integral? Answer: 324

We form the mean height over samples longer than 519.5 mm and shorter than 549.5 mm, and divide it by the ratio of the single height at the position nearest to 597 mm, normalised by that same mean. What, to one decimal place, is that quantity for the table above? 6.8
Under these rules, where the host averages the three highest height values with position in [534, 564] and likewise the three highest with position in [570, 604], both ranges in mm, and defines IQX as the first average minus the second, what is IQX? -0.9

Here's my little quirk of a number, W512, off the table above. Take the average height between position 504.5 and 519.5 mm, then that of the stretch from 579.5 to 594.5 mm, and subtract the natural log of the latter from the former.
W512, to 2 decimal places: 5.85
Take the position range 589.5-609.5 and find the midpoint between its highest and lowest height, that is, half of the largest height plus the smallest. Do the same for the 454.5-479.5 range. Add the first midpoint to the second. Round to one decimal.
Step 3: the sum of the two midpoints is 14.8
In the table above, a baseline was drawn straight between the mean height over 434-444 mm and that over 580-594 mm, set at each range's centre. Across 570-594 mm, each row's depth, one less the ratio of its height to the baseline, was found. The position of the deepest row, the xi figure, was 582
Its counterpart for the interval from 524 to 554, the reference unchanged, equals 552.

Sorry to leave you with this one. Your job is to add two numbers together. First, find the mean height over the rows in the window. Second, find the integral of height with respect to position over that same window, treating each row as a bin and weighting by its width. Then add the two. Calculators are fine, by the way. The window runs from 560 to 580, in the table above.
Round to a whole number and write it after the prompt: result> 163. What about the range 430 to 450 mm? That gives 166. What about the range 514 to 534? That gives 165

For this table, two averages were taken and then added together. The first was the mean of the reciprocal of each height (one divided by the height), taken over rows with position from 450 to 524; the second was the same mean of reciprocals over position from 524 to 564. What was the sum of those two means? 0.287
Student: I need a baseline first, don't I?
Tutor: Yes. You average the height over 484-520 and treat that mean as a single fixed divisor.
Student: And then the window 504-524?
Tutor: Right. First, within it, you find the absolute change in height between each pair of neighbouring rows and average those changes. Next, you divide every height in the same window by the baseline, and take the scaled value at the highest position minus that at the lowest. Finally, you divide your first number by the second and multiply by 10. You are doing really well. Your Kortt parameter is -28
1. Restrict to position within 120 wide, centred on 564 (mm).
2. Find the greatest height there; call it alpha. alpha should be 8.736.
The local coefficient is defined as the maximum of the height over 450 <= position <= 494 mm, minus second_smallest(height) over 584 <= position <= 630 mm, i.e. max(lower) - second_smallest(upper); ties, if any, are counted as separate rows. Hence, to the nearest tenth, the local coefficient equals 2.6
